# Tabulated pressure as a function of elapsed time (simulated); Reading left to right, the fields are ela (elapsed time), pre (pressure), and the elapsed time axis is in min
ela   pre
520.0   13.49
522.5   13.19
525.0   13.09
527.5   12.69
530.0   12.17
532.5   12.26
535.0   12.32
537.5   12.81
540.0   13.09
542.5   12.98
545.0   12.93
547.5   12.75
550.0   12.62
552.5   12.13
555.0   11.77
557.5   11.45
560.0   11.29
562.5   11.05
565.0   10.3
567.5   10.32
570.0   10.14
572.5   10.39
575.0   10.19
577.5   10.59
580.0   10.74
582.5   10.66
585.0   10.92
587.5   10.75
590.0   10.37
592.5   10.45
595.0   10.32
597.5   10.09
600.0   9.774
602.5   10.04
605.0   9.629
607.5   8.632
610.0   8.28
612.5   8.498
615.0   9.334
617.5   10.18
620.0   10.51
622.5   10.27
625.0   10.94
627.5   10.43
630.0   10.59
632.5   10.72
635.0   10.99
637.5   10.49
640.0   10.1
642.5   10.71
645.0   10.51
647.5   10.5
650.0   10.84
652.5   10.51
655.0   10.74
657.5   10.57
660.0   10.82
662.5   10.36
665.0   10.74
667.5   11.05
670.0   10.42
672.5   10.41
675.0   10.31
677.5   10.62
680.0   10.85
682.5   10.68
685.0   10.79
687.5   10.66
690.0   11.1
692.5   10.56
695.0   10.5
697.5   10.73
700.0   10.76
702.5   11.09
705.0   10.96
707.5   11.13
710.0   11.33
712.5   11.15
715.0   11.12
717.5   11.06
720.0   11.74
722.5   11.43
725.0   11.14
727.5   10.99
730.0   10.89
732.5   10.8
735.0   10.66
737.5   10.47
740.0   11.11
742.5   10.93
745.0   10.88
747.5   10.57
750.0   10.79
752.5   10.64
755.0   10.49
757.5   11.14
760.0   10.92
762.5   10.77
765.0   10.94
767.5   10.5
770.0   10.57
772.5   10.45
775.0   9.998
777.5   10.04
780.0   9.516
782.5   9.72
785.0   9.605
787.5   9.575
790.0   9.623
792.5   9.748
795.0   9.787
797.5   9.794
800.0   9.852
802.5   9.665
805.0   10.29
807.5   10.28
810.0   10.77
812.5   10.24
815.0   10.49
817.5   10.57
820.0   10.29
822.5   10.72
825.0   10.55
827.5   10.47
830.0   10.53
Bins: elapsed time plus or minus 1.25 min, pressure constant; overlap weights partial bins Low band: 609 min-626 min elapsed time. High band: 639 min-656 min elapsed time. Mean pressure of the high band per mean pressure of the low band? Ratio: 1.09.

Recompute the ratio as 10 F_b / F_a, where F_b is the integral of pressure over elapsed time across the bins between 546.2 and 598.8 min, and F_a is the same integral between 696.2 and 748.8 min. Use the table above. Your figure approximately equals 9.9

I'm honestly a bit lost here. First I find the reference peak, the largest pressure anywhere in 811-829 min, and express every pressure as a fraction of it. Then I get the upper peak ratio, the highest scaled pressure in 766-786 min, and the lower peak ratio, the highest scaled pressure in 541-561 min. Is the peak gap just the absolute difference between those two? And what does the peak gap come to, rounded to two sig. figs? 0.22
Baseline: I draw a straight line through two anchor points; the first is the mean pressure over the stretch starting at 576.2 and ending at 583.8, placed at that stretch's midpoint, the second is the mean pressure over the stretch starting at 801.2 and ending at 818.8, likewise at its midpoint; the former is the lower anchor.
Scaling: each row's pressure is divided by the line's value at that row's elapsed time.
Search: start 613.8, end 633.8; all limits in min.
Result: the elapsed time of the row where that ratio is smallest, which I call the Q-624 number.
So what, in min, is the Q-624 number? 615.0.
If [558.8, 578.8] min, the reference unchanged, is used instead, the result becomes 570.0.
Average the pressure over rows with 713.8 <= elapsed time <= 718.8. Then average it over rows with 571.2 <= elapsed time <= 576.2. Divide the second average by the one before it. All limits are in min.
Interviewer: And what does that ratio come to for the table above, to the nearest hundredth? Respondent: 0.93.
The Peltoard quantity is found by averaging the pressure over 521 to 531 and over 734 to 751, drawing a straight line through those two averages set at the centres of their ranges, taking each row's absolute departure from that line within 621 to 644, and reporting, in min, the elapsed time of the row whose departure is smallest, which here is 635.0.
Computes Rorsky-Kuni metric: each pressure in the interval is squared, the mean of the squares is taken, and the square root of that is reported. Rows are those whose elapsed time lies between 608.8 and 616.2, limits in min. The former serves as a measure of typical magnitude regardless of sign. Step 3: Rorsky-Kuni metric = 8.7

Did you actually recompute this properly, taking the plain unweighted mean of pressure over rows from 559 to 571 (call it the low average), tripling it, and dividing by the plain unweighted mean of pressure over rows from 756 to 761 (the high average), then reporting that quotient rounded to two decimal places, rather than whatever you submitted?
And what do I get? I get 2.89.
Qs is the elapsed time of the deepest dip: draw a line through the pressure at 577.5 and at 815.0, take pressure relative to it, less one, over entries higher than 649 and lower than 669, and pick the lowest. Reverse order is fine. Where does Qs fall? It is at 662.5 min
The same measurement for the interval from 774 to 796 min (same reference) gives 780.0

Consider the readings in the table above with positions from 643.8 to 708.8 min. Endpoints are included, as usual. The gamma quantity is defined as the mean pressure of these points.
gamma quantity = 10.7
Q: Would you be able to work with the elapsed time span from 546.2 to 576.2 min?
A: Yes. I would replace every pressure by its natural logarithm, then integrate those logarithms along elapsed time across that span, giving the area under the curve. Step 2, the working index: 72.4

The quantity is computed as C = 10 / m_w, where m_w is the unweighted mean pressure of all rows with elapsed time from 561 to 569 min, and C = 0.95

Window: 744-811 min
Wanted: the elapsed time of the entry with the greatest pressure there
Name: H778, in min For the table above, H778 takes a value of 757.5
